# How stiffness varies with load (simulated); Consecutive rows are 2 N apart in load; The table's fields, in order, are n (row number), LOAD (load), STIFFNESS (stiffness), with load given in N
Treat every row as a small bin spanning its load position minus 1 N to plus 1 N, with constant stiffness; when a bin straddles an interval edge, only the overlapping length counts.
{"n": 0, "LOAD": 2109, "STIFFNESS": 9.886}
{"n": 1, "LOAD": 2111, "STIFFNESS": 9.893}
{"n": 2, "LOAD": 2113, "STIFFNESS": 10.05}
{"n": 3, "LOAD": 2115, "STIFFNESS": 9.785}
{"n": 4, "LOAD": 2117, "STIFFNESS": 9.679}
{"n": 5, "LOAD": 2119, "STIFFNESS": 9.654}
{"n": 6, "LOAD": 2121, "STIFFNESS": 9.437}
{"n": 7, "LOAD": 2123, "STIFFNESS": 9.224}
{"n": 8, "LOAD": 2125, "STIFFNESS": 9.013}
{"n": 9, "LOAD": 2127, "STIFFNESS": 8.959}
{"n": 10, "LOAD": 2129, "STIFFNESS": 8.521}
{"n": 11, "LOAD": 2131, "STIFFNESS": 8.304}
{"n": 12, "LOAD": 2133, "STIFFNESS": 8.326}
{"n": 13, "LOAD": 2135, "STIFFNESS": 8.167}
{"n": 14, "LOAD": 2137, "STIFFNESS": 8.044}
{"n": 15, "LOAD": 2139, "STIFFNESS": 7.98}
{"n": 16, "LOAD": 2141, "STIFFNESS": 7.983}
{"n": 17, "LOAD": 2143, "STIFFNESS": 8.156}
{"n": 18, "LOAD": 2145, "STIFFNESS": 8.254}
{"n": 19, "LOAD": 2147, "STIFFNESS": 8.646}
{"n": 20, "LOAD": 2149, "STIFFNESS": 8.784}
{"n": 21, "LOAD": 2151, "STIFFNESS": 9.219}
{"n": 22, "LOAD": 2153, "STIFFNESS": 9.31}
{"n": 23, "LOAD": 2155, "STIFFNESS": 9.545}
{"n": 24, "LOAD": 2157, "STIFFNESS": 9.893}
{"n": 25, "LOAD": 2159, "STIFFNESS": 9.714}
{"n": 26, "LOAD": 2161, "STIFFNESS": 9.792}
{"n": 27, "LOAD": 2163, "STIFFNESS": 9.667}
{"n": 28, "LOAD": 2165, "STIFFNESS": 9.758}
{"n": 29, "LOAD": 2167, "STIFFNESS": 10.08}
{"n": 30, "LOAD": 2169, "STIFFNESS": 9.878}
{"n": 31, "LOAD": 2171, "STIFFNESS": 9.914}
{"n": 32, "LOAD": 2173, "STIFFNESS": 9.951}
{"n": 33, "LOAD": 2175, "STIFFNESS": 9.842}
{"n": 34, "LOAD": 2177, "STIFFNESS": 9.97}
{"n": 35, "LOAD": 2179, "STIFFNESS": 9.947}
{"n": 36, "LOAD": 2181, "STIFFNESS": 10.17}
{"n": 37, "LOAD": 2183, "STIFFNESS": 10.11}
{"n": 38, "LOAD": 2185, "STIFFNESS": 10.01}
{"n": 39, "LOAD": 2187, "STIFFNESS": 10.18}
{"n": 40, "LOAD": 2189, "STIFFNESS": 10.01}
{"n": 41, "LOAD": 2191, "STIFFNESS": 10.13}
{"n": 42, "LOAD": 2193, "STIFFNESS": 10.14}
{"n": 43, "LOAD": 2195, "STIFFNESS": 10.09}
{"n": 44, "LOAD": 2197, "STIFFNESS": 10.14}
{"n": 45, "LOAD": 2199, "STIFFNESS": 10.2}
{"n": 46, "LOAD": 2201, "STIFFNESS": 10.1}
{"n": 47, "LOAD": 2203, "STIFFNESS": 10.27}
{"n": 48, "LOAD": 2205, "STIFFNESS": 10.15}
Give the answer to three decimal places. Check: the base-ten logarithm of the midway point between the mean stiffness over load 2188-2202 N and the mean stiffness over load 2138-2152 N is 0.967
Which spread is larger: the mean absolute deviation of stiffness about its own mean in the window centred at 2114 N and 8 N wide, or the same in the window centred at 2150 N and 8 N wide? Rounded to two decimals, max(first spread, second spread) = 0.27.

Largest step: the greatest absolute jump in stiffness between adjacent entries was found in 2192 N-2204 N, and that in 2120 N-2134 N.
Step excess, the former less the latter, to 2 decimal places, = -0.27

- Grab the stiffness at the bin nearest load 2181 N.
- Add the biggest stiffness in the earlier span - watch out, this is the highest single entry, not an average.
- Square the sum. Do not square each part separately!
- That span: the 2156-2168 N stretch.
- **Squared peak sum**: 410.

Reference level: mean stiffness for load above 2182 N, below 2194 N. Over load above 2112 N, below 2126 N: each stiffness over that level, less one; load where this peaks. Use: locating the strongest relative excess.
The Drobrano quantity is 2113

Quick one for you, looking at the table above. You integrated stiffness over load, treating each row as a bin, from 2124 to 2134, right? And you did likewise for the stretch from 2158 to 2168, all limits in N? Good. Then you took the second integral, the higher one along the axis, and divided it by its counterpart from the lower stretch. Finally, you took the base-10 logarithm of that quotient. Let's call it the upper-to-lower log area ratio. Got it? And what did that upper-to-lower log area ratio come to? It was 0.056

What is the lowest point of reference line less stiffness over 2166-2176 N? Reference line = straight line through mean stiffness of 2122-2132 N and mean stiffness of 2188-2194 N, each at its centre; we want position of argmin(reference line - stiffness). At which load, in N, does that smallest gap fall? 2167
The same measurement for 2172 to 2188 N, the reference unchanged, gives 2181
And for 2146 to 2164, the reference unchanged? 2157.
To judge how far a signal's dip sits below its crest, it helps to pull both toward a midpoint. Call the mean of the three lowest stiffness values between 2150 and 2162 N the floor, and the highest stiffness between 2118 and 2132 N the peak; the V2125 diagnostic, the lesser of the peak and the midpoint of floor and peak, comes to 9.5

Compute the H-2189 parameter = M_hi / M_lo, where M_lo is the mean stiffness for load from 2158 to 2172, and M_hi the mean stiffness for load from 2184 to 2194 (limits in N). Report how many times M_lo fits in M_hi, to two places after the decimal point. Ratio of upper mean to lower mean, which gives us 1.03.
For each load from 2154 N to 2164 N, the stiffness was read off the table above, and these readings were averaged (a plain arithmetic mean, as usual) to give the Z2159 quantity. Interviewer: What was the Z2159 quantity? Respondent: 9.7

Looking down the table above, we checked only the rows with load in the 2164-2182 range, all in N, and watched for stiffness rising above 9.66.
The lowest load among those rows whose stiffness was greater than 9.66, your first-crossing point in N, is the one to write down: 2165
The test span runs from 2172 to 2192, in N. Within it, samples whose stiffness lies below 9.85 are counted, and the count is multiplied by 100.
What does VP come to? 100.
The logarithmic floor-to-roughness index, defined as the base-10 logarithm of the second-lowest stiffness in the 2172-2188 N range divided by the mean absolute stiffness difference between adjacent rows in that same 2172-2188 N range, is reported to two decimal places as 1.93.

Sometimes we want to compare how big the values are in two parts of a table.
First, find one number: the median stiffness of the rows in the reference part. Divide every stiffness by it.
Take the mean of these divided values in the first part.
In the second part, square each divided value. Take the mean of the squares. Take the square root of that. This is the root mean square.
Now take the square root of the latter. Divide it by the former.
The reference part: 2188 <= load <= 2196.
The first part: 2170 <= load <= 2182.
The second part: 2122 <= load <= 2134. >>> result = 0.94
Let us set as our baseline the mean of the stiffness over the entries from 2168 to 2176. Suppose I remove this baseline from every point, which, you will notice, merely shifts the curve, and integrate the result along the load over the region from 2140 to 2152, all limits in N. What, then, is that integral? -16.7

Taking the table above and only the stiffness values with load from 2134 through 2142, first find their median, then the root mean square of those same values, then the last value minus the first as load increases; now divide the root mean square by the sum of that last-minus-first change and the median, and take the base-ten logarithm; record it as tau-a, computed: 0.012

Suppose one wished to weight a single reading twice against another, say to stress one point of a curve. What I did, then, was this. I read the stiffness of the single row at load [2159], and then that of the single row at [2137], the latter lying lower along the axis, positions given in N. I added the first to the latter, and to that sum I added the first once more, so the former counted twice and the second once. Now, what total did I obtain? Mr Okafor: 27.5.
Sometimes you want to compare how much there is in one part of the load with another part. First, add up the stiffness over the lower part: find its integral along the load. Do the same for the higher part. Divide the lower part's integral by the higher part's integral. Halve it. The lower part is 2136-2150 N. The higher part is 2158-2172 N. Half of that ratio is 0.420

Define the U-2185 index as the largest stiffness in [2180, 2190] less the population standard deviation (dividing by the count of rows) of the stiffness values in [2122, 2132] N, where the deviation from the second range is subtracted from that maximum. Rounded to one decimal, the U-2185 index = 9.8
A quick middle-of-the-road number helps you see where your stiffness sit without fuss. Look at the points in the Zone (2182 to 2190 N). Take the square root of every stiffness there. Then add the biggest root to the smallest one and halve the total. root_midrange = 3.18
